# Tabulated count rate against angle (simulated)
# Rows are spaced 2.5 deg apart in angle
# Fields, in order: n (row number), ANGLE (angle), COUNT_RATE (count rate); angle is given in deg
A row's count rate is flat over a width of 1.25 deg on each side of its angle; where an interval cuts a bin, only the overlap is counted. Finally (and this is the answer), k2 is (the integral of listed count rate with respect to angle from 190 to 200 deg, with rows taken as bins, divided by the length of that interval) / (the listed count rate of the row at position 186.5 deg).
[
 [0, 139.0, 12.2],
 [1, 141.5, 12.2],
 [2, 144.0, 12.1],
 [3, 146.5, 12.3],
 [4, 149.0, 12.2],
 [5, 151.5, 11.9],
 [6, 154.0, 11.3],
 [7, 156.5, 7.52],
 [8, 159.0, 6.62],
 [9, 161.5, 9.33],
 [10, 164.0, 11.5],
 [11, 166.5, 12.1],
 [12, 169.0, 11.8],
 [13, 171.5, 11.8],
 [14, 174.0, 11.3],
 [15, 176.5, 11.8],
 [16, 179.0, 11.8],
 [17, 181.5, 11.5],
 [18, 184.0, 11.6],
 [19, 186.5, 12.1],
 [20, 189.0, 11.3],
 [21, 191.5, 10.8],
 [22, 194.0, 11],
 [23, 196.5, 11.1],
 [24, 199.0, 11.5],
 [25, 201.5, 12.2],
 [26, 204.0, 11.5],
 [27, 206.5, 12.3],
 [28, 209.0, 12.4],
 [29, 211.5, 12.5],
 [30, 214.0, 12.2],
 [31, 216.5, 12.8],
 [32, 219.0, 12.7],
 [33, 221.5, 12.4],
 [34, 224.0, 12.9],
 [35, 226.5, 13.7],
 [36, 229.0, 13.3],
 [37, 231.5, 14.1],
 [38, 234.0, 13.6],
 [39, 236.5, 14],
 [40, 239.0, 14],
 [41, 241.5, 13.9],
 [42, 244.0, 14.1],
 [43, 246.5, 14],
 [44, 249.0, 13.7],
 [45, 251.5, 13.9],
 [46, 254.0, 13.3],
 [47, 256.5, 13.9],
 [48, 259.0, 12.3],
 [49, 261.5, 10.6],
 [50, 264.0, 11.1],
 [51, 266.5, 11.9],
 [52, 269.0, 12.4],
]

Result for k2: 0.92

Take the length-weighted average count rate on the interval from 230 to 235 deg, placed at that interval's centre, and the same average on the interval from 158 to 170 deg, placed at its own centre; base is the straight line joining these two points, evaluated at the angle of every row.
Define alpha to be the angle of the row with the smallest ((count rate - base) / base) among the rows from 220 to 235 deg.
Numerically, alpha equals 221.5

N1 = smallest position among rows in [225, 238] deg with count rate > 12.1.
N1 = 226.5 deg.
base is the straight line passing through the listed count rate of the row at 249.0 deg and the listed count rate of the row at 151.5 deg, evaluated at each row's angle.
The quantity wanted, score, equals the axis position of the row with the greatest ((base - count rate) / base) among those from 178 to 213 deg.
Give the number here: 191.5 deg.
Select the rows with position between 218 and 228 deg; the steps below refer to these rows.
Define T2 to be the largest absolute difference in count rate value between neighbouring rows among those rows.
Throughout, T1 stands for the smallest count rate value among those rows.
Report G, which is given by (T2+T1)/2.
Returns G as 6.6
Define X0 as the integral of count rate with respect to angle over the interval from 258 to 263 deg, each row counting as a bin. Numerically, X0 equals 57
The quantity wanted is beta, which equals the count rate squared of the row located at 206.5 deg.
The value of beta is 151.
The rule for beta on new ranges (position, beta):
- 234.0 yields 185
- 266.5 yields 142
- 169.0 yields 139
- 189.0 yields 128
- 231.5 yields 199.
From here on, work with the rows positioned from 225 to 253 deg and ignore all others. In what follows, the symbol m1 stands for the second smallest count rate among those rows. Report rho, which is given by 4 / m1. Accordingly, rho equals 0.294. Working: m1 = 13.6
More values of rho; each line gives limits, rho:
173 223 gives 0.364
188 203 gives 0.364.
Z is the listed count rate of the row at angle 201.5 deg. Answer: 12.2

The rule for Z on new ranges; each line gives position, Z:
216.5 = 12.8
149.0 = 12.2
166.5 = 12.1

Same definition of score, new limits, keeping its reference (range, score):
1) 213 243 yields 214.0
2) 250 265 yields 261.5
